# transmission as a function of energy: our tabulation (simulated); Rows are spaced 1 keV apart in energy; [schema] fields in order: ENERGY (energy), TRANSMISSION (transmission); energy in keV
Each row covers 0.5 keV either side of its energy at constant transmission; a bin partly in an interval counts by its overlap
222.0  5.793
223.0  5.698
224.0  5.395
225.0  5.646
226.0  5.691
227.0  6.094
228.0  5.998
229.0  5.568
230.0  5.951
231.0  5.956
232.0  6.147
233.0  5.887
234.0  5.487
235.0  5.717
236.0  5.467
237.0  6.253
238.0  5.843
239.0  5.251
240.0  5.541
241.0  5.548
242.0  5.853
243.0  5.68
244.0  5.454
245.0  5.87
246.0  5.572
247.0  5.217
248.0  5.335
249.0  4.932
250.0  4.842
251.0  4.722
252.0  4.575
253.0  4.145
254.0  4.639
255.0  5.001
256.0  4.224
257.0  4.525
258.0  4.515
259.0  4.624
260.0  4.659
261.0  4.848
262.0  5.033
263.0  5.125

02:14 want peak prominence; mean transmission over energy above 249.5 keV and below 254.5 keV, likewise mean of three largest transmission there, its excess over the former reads 0.150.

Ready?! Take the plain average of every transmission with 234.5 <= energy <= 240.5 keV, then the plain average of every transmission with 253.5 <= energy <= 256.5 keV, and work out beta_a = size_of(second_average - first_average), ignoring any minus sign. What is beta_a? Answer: 1.1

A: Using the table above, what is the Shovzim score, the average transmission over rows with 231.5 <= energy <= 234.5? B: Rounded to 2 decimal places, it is 5.84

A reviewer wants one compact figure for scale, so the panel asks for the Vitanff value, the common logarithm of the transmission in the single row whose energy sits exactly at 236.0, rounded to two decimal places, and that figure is 0.74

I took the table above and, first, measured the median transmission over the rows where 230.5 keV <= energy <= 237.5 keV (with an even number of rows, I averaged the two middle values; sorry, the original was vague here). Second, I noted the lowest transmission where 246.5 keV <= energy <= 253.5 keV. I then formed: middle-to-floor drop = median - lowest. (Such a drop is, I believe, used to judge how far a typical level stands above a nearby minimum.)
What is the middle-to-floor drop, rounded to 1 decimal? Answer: 1.7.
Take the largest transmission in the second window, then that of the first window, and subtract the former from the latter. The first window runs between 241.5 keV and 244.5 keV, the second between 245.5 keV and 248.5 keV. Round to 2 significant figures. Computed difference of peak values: 0.28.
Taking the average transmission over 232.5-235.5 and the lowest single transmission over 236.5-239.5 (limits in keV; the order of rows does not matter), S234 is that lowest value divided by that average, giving 0.92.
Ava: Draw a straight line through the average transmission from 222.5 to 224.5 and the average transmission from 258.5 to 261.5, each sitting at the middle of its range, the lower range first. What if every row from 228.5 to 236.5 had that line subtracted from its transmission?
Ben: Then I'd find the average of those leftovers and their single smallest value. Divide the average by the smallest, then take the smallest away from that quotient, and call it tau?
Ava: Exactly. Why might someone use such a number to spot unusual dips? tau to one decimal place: 2.8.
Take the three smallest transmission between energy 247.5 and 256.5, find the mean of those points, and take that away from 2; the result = -2.3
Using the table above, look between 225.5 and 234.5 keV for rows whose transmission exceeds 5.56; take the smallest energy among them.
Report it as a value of 226.0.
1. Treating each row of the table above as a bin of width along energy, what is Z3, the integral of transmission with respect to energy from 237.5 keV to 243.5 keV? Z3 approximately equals 34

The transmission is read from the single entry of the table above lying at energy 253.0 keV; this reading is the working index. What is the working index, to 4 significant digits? 4.145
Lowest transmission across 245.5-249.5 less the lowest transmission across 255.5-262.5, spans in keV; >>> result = 0.71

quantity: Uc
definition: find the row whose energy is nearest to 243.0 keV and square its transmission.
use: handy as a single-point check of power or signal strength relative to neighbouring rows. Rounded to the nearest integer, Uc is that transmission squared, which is 32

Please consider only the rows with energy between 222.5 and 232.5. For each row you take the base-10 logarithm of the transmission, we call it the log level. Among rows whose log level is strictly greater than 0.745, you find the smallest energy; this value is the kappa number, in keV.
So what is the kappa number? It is 223.0 keV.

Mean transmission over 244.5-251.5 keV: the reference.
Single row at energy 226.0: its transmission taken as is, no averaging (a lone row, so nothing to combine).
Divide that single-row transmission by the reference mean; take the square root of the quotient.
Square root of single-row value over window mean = 1.04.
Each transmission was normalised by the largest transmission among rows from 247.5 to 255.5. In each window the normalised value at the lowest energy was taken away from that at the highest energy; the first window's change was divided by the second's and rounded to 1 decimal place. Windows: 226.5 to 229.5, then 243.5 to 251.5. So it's 0.7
